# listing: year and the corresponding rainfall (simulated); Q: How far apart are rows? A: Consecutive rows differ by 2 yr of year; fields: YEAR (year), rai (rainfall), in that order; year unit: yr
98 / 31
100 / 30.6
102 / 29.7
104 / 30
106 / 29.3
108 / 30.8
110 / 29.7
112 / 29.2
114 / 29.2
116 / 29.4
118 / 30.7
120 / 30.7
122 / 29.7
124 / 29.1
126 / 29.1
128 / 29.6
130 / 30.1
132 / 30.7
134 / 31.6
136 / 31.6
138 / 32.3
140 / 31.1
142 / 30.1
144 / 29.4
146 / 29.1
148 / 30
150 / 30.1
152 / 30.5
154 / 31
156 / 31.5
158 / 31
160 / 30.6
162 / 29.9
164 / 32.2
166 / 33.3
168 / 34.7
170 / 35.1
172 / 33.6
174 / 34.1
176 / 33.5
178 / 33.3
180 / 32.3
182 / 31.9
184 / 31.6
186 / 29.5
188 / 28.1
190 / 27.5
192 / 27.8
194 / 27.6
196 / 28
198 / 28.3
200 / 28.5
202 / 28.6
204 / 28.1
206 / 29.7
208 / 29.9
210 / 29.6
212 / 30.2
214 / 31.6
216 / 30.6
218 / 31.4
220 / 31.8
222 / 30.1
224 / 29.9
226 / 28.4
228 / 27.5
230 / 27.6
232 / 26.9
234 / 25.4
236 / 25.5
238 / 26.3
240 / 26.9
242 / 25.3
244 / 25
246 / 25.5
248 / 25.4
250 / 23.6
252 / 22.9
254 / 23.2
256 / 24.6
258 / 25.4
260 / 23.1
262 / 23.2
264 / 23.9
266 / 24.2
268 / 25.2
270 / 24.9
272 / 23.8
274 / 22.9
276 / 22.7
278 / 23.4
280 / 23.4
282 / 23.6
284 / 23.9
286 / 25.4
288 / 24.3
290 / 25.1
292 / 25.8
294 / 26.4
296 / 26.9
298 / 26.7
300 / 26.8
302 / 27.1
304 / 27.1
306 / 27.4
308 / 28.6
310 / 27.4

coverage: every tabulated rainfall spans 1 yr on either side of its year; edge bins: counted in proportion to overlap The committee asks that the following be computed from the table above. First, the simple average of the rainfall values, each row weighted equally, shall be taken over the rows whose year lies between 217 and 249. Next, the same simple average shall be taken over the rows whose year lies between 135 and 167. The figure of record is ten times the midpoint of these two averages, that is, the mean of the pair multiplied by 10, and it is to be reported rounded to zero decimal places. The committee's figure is 291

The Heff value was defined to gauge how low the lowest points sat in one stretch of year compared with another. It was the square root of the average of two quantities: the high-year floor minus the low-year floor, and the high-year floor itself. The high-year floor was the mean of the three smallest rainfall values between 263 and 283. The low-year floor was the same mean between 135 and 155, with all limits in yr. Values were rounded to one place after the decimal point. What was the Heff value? 2.9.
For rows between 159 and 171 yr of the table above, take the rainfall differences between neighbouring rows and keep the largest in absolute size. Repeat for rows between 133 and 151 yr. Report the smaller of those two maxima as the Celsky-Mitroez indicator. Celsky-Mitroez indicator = 1.2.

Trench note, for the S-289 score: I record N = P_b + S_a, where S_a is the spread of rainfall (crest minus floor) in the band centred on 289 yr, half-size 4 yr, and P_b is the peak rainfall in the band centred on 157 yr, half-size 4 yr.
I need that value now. 33.0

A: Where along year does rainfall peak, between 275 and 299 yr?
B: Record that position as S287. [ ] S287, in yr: 296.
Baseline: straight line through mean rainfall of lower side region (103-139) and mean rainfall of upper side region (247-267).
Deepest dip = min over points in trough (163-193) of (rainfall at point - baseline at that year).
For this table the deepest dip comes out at 0.49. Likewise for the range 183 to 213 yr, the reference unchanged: 0.49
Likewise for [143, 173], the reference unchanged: 0.09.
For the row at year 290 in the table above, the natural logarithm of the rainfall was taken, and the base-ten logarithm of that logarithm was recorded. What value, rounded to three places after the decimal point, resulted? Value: 0.508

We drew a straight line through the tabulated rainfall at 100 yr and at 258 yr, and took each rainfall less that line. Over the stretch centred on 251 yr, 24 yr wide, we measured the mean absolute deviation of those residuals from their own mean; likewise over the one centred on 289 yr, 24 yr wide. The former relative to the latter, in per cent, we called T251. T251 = 71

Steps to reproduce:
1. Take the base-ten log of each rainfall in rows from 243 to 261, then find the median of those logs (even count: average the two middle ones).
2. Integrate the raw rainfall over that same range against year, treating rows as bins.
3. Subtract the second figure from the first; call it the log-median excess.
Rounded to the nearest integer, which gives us -436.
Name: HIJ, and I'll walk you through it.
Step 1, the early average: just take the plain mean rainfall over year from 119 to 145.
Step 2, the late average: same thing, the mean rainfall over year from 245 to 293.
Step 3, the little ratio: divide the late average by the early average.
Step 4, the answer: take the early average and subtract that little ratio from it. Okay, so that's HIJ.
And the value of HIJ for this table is 29.6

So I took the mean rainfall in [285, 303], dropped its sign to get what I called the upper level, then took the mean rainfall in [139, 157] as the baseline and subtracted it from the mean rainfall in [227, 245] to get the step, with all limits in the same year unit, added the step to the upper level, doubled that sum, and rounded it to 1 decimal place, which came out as 44.0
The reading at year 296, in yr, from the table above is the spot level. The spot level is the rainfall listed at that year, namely 26.9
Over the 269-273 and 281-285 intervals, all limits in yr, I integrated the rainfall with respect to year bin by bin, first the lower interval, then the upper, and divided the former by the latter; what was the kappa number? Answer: 1.03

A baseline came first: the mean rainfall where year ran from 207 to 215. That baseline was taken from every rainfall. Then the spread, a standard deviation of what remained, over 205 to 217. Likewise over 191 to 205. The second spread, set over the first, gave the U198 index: 0.5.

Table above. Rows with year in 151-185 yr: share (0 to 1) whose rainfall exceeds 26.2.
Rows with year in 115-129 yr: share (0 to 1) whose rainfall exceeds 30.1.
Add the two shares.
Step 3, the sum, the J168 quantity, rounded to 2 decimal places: 1.29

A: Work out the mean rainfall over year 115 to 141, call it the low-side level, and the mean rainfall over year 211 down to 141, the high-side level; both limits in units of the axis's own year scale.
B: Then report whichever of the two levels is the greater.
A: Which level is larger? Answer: 30.6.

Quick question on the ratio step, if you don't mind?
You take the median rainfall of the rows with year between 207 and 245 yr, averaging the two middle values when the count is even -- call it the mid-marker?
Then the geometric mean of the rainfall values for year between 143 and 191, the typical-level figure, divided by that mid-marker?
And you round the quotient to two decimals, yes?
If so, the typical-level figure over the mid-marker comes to 1.10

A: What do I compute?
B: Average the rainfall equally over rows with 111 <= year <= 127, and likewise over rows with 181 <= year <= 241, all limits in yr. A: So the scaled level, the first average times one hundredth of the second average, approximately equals 8.5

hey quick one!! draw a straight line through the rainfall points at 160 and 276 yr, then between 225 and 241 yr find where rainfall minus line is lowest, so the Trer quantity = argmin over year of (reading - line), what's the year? 234 yr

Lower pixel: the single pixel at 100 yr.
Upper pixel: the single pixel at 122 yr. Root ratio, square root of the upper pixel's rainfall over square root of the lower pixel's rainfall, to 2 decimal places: 0.99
